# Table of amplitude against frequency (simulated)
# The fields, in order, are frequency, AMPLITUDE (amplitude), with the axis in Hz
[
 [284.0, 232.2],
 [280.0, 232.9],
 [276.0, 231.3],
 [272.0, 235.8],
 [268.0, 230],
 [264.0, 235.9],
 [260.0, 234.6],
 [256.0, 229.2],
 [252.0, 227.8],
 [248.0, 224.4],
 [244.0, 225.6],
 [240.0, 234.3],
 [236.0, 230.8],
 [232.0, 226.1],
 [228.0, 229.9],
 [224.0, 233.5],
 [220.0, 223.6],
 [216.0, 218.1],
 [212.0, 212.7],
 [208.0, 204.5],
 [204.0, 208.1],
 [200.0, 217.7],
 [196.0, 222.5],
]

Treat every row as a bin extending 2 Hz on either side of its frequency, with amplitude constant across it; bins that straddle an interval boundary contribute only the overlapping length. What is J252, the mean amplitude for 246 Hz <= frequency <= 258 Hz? 227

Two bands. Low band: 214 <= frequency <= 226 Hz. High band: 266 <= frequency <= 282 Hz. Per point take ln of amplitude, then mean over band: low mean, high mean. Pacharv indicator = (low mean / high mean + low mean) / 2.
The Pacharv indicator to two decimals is 3.20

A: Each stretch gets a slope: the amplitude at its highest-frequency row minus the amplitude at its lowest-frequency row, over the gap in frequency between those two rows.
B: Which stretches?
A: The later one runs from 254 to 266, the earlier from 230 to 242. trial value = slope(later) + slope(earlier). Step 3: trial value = 1.9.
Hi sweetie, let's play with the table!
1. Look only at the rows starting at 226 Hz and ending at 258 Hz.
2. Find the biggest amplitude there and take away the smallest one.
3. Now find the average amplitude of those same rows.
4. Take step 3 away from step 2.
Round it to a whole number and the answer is -219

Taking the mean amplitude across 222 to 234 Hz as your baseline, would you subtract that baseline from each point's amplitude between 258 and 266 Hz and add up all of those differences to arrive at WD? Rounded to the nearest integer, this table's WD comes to 11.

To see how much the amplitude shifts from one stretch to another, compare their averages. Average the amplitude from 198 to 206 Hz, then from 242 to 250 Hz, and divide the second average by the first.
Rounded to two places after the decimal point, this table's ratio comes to 1.06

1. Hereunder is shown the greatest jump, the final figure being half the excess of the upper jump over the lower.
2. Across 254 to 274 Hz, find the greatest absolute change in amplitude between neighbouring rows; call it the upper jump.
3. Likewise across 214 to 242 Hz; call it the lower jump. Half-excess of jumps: -2.0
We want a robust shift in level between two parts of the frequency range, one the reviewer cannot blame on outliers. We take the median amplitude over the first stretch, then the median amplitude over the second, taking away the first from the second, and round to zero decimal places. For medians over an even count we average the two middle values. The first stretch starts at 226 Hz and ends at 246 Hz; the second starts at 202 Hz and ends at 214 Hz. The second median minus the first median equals -22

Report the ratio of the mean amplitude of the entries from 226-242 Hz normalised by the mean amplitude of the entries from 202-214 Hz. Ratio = 1.10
